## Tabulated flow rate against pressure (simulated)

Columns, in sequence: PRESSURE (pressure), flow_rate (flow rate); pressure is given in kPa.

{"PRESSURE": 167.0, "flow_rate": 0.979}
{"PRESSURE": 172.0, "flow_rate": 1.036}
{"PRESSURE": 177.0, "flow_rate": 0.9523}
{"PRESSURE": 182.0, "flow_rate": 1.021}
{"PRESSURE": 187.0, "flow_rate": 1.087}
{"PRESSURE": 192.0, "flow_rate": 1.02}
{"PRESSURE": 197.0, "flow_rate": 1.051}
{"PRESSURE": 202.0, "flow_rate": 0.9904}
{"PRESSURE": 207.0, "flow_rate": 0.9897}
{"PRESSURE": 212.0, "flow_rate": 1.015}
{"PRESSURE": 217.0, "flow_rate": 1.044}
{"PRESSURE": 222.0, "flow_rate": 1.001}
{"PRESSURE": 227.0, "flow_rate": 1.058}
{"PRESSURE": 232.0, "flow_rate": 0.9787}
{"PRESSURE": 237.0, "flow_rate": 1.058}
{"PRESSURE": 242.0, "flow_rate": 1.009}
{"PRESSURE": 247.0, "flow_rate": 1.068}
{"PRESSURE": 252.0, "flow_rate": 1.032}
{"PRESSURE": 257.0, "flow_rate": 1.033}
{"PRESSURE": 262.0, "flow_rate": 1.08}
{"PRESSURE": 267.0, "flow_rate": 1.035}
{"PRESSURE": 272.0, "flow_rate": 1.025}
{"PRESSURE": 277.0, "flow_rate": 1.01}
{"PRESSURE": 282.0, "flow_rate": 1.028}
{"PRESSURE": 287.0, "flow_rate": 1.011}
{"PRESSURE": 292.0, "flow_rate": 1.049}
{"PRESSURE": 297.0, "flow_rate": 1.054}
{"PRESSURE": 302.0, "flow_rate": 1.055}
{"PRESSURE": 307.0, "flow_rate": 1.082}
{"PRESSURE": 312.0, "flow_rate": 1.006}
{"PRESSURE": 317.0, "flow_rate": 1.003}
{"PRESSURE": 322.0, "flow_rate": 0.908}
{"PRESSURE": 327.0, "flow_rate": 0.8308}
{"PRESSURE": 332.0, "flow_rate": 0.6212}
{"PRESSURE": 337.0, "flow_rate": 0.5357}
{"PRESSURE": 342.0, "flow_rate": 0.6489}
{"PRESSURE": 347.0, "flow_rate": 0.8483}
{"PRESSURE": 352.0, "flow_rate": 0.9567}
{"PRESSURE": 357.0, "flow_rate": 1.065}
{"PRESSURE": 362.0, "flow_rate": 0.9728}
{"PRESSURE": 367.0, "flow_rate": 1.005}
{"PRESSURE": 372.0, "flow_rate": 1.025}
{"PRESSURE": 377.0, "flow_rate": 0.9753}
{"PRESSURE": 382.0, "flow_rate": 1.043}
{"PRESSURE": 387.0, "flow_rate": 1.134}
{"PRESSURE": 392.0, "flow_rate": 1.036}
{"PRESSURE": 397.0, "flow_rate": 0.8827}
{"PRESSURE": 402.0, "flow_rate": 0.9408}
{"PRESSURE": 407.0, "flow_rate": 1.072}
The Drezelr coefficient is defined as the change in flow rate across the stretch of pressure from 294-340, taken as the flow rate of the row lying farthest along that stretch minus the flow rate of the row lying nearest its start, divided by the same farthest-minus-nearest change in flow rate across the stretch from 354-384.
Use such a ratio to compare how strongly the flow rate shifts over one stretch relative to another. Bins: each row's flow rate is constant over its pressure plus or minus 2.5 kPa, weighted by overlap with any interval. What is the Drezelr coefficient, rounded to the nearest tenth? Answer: 23.6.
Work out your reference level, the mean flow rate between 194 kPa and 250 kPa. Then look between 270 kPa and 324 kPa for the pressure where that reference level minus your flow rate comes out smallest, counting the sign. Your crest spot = 307.0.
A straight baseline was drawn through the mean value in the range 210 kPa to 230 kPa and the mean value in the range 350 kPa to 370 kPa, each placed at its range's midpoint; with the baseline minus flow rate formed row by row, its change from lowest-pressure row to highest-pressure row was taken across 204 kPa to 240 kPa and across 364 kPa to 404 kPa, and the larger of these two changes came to 0.057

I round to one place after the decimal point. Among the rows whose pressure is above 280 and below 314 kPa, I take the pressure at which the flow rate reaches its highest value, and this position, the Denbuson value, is 307.0 kPa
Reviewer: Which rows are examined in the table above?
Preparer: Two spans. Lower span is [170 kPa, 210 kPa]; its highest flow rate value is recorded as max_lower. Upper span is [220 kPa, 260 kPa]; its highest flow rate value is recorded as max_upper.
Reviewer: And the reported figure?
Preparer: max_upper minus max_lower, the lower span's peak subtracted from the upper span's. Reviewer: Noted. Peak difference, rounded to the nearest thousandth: -0.019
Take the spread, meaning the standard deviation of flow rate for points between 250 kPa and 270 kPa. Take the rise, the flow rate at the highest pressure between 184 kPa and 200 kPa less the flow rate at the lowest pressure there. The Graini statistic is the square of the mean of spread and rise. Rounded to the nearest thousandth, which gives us 0.000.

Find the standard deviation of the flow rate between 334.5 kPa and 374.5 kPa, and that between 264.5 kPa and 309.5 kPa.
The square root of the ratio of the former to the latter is 2.9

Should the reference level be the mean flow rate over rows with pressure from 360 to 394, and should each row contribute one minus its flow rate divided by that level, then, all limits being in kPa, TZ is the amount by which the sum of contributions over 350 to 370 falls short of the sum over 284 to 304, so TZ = -0.2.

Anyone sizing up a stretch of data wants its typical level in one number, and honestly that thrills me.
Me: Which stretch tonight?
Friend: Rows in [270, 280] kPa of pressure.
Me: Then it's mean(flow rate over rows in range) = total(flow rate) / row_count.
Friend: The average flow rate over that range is 1.02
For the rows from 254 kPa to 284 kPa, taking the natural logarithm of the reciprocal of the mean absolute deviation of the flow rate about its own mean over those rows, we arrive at 4.20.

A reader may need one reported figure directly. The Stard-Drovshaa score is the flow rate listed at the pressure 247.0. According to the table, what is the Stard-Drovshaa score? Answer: 1.068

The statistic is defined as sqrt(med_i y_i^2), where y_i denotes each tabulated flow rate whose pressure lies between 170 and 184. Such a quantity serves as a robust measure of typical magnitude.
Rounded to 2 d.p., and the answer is 1.02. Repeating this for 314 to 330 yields 0.91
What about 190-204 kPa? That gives 1.02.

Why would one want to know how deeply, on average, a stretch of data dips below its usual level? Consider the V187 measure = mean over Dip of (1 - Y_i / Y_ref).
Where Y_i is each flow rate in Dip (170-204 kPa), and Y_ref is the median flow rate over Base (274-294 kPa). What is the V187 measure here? -0.003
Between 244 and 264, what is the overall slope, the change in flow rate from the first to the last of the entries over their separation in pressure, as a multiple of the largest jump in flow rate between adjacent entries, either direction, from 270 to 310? 0.021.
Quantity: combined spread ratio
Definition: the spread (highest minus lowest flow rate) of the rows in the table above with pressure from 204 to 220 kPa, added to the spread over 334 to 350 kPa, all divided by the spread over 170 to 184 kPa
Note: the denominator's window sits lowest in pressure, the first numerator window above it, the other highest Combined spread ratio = 4.4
